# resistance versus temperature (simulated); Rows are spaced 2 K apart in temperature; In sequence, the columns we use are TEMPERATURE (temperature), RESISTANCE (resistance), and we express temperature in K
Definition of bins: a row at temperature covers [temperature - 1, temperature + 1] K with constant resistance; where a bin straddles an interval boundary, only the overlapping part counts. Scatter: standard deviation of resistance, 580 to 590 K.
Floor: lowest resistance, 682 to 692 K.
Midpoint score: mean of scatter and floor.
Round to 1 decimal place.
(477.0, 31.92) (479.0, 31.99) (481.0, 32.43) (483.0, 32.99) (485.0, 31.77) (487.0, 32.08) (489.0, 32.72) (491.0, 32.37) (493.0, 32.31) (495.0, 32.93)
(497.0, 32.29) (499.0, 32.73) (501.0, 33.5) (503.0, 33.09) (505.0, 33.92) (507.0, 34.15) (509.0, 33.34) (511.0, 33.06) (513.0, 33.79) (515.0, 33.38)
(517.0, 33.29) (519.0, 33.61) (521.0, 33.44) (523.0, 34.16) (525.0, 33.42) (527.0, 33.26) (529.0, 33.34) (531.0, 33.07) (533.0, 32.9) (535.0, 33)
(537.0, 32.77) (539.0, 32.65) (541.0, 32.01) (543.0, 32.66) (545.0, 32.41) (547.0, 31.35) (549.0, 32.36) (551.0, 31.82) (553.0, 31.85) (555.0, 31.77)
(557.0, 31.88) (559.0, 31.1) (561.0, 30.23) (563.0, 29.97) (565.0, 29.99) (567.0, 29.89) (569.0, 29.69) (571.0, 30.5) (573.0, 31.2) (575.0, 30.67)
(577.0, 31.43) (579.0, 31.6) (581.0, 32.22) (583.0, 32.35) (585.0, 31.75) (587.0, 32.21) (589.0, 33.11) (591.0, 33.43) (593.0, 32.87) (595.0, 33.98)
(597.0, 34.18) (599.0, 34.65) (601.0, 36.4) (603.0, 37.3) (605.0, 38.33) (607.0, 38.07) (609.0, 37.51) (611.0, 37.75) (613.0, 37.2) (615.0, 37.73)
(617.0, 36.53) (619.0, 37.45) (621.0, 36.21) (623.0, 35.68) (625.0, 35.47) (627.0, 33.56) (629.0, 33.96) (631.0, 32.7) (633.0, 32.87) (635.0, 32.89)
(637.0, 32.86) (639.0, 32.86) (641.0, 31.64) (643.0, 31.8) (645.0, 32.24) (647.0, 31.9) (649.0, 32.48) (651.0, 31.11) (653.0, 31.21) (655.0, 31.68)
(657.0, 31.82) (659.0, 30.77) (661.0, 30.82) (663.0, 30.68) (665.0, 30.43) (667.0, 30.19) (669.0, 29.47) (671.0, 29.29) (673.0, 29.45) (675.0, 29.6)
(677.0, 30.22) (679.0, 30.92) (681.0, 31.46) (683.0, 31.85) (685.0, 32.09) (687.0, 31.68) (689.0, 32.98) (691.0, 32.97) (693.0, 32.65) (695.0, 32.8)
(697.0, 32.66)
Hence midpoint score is 16.1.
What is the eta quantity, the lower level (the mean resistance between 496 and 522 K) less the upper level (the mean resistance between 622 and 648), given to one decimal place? 0.2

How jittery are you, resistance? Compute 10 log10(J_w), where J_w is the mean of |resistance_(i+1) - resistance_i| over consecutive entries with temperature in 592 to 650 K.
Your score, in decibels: -1.9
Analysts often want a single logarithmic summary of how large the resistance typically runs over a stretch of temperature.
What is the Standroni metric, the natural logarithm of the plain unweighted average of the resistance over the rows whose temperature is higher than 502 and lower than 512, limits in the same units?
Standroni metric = 3.51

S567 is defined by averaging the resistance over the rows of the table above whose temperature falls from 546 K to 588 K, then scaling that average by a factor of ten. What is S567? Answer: 312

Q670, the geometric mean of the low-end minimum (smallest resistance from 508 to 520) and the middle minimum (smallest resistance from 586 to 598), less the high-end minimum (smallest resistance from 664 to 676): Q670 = 3.3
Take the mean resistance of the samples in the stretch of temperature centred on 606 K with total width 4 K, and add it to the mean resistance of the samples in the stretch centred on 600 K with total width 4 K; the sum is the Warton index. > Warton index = 73.7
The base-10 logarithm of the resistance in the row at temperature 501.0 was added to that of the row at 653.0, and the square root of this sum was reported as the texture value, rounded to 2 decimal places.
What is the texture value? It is 1.74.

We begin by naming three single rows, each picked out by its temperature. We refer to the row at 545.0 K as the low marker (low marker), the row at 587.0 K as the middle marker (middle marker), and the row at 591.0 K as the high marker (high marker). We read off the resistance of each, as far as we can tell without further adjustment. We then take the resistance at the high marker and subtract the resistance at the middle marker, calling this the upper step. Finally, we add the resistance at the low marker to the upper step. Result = 33.6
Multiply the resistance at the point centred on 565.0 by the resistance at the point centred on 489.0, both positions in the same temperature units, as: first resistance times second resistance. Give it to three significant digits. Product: 981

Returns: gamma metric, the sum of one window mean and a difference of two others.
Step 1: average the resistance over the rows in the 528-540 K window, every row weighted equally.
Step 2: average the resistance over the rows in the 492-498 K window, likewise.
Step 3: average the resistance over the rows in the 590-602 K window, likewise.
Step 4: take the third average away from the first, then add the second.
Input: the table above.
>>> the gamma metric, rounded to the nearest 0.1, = 31.2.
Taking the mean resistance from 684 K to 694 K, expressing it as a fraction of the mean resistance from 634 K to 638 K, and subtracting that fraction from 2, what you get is 1.01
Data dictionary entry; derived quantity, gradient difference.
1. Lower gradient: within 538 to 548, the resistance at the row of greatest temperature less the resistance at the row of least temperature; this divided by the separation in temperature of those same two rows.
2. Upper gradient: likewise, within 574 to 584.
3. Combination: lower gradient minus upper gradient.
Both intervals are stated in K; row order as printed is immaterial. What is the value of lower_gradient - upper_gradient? -0.37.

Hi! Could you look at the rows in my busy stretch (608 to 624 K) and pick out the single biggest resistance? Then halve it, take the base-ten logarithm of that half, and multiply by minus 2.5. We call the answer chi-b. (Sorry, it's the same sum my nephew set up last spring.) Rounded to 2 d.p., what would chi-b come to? -3.19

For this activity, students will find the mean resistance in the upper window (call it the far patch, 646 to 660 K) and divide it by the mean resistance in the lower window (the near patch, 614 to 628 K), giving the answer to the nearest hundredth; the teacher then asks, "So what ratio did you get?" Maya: 0.87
